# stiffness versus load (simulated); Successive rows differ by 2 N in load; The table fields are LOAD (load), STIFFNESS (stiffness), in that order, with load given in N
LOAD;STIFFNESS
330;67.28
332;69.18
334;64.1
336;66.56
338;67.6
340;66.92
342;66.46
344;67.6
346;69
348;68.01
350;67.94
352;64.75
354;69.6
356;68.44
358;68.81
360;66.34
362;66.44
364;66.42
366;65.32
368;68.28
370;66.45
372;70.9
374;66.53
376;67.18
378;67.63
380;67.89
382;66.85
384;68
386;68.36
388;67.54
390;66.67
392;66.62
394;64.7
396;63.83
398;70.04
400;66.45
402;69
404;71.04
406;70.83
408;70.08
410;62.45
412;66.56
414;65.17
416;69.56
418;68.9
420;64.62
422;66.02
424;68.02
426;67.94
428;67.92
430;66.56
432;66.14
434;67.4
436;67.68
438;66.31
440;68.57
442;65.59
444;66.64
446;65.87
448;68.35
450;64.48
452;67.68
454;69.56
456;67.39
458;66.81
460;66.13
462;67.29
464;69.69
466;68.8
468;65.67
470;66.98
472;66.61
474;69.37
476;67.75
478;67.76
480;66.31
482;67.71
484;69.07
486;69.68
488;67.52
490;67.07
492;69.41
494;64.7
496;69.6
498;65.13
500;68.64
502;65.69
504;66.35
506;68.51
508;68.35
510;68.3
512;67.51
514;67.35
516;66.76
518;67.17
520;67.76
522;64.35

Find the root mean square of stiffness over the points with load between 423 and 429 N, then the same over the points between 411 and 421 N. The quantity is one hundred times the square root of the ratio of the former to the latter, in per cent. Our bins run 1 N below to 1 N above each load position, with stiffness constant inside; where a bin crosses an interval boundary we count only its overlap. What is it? 101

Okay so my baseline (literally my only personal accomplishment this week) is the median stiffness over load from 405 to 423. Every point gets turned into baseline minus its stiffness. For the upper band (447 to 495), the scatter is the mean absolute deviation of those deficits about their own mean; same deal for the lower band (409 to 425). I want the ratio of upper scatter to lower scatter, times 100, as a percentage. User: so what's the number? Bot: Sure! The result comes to 63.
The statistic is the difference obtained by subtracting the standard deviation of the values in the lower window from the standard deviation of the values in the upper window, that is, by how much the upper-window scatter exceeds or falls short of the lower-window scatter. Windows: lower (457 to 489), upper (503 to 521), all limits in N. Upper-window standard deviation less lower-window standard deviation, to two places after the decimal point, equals -0.55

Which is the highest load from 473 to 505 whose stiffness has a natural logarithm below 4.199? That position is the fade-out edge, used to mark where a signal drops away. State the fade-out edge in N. 504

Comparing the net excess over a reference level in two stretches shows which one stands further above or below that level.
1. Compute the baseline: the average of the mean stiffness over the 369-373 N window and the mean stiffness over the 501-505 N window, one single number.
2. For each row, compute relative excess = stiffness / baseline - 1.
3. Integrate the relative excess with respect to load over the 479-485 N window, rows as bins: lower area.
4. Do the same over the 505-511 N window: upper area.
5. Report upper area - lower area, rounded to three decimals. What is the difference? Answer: 0.061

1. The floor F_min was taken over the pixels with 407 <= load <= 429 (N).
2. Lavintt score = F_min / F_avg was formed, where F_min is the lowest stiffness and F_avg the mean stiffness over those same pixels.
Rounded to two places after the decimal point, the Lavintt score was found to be 0.93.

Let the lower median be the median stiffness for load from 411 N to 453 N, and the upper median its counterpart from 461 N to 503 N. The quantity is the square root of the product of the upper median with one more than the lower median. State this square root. 67.7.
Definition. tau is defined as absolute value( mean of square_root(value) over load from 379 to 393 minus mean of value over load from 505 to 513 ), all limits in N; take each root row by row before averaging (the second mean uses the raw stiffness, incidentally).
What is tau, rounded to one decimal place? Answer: 60.0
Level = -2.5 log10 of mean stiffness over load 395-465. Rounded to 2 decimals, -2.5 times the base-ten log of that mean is -4.57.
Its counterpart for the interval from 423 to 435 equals -4.57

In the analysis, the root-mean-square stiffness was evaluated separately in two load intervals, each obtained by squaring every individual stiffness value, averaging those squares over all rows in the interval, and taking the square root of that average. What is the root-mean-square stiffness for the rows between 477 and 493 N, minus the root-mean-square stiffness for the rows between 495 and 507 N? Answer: 0.7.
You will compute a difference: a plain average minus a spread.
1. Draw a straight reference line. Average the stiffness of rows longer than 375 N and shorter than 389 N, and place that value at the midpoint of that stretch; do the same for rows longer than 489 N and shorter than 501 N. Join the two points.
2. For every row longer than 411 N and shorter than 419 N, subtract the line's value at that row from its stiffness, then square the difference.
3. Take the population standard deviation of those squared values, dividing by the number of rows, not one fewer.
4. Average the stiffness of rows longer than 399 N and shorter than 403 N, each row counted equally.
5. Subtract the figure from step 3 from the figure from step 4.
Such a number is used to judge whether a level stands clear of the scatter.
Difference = 65.9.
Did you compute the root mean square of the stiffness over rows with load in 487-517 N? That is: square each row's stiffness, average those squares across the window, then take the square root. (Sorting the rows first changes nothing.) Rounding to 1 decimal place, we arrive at 67.4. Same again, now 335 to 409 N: 67.6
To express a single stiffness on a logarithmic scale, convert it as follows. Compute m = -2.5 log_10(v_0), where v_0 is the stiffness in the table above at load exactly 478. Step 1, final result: -4.58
